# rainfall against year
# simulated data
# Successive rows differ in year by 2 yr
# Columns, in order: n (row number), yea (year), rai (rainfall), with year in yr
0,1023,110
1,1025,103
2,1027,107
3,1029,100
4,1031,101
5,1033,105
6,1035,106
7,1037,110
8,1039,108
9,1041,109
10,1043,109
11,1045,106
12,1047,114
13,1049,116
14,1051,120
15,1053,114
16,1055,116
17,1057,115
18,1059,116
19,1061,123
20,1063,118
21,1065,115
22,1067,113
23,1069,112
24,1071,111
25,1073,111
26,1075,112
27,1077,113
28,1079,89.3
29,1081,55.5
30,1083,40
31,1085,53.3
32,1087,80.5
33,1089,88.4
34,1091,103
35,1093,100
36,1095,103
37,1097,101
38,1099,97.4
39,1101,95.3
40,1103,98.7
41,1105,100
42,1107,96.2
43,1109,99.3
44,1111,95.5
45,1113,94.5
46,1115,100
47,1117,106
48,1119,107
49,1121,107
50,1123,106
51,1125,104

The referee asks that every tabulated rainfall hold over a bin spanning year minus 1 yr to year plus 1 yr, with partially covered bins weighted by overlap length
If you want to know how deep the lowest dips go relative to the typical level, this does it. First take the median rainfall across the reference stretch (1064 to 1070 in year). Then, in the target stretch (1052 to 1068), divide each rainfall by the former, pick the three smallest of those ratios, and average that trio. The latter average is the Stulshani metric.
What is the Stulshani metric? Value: 1.01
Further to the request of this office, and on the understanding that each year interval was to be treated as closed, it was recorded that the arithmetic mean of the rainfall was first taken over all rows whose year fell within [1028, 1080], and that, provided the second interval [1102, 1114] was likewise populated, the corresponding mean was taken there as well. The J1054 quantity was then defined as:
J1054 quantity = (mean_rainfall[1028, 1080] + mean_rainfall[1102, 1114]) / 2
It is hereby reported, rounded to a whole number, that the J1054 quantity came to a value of 104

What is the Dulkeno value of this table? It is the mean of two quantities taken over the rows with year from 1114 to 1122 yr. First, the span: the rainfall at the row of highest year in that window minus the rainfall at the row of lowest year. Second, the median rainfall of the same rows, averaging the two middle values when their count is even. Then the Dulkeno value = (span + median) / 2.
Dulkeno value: 57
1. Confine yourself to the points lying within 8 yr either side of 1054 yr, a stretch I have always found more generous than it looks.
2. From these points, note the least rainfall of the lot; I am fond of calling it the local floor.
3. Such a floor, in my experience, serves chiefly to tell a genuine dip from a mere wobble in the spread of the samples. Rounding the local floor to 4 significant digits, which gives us 114.0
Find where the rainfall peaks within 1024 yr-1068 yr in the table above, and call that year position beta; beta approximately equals 1061 yr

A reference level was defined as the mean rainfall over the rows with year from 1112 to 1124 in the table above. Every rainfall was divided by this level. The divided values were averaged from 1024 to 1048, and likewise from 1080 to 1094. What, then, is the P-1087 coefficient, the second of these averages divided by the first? 0.70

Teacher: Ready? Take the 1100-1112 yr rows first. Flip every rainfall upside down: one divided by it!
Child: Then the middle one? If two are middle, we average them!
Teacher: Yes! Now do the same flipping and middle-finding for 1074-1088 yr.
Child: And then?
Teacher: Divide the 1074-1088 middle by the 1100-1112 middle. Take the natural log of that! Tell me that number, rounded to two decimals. 0.19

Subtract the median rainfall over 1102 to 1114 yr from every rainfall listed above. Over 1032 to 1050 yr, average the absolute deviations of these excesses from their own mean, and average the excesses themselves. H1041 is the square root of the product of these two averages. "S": 5.7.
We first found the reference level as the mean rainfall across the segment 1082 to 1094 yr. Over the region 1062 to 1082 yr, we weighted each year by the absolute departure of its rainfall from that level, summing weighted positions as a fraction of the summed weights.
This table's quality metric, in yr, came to 1070.9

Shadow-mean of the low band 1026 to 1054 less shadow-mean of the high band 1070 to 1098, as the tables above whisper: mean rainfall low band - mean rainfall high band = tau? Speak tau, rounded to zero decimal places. 19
